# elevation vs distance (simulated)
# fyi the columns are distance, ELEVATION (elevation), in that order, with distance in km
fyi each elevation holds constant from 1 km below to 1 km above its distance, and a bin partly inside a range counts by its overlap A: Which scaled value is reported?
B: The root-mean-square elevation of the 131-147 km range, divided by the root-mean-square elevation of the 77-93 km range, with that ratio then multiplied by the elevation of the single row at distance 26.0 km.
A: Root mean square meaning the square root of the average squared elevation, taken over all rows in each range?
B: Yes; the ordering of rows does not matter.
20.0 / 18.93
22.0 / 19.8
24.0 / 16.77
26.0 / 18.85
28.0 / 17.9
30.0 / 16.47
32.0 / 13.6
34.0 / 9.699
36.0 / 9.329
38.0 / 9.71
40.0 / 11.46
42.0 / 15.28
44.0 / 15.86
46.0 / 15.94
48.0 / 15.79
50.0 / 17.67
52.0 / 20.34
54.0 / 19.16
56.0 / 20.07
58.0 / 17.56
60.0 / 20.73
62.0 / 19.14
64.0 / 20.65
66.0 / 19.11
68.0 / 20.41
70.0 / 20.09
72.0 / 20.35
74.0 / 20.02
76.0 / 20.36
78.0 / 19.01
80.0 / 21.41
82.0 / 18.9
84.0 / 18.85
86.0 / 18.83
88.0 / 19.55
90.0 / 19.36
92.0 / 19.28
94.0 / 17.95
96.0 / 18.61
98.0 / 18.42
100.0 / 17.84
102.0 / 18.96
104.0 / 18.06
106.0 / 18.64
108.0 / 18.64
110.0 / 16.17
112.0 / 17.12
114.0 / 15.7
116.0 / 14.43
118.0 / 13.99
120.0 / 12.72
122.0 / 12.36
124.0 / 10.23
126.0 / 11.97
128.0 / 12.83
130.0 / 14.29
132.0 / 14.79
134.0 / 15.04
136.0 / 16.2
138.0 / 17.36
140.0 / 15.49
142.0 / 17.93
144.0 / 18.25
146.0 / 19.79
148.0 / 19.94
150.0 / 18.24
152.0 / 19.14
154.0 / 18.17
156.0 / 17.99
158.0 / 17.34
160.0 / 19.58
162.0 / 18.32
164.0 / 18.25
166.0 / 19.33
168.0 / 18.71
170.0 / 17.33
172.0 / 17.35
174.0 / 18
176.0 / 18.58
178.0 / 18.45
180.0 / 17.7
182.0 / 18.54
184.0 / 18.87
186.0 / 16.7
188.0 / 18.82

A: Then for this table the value 16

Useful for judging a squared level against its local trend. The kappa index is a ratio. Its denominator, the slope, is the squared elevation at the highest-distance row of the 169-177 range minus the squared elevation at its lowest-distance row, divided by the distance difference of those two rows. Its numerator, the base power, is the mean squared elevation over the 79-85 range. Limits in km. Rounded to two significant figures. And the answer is 52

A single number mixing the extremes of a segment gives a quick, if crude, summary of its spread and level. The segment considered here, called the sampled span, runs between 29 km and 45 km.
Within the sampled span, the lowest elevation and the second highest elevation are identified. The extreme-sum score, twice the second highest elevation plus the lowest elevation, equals 41.0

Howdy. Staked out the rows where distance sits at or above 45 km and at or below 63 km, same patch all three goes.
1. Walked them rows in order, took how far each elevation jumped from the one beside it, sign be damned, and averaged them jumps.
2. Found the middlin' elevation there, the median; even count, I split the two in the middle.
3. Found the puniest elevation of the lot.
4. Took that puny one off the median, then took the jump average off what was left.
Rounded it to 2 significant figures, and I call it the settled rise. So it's 1.6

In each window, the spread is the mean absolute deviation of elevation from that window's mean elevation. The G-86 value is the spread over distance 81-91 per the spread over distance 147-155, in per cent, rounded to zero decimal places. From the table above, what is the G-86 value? 43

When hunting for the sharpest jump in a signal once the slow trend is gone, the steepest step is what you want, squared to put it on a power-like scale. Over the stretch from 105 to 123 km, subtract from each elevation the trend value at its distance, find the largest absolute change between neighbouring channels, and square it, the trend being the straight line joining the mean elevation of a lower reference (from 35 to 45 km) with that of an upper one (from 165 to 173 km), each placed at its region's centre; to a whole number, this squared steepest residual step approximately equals 7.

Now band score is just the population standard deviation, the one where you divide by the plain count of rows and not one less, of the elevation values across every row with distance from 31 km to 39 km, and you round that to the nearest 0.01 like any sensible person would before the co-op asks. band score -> 1.75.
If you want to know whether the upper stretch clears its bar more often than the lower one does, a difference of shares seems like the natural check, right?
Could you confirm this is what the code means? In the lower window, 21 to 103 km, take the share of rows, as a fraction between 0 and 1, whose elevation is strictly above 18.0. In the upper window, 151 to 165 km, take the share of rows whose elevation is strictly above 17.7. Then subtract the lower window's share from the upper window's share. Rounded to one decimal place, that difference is 0.2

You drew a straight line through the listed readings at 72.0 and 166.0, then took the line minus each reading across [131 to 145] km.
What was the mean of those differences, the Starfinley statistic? 3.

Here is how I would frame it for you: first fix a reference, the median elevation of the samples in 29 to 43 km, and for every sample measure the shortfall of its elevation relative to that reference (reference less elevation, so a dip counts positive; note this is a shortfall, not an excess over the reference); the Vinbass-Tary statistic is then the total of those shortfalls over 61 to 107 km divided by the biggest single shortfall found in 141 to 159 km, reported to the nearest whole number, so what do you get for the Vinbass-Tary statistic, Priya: 31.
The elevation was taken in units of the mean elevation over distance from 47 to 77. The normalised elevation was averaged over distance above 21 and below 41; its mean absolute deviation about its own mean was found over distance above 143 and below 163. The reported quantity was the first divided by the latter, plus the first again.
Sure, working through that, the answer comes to 20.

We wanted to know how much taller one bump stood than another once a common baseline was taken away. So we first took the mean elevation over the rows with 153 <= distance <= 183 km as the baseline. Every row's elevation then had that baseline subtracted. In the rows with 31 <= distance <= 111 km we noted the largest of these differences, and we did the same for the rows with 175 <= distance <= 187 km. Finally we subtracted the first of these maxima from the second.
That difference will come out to -2.5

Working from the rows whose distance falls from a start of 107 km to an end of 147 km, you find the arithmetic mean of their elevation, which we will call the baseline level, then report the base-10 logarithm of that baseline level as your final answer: 1.18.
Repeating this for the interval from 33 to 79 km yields 1.24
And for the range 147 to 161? 1.27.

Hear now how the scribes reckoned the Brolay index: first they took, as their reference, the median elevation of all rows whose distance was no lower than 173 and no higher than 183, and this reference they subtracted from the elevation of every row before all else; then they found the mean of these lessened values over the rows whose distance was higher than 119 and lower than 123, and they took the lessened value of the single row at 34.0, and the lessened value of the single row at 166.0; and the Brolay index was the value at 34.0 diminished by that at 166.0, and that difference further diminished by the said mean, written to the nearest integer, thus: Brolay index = -4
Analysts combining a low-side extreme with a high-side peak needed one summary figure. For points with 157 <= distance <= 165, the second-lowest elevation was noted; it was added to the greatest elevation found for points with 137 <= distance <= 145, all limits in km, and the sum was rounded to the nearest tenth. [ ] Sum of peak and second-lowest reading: 36.5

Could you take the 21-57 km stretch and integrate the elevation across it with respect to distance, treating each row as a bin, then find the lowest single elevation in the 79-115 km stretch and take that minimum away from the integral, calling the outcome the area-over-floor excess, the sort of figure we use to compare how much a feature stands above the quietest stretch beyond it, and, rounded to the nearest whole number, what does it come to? 552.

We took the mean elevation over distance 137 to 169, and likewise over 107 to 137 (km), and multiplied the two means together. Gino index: 265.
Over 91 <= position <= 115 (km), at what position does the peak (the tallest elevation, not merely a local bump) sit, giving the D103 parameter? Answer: 92.0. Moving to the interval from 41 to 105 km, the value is 80.0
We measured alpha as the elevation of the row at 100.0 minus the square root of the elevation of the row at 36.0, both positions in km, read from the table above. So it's 14.8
